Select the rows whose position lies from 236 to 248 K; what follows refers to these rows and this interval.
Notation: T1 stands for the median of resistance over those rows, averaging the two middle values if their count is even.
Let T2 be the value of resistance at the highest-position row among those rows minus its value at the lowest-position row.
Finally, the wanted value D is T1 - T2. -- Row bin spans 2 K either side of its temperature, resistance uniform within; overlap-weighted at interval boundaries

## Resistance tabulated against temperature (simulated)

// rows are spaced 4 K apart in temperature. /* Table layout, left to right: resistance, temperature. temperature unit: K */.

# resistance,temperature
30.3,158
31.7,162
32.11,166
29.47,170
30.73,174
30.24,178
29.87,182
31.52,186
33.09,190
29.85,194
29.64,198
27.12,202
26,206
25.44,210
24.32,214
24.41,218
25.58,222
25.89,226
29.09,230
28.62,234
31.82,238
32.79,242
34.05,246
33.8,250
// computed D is 30.6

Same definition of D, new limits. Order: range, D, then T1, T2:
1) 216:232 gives 21.1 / 25.7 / 5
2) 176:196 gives 30.6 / 30.2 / 0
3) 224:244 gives 22.2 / 29.1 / 7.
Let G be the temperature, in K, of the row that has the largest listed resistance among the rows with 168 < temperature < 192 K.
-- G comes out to 190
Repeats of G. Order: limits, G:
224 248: 246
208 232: 230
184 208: 190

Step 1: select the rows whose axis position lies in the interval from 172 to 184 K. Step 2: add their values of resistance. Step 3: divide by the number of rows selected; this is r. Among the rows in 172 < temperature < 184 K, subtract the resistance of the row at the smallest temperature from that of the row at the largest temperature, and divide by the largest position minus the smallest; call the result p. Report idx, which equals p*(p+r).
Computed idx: -3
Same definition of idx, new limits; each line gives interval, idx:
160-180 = -3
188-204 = -15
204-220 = -3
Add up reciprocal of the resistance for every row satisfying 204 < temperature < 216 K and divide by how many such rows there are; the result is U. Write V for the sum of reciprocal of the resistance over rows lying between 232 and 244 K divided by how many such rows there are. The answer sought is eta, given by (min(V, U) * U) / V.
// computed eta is 0.040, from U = 0.0396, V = 0.032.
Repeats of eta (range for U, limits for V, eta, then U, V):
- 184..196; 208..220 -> 0.025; 0.0318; 0.040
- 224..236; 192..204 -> 0.036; 0.0360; 0.035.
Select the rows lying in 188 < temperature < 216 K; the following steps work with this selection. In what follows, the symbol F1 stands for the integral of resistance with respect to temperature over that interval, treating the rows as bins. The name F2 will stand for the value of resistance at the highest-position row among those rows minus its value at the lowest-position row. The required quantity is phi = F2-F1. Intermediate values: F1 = 782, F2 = -9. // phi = -791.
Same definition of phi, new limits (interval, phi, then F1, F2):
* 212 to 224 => -296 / 297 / 1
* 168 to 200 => -977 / 978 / 0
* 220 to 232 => -319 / 322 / 4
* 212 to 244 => -882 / 890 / 8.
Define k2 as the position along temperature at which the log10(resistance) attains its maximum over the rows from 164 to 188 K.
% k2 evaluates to 166 K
